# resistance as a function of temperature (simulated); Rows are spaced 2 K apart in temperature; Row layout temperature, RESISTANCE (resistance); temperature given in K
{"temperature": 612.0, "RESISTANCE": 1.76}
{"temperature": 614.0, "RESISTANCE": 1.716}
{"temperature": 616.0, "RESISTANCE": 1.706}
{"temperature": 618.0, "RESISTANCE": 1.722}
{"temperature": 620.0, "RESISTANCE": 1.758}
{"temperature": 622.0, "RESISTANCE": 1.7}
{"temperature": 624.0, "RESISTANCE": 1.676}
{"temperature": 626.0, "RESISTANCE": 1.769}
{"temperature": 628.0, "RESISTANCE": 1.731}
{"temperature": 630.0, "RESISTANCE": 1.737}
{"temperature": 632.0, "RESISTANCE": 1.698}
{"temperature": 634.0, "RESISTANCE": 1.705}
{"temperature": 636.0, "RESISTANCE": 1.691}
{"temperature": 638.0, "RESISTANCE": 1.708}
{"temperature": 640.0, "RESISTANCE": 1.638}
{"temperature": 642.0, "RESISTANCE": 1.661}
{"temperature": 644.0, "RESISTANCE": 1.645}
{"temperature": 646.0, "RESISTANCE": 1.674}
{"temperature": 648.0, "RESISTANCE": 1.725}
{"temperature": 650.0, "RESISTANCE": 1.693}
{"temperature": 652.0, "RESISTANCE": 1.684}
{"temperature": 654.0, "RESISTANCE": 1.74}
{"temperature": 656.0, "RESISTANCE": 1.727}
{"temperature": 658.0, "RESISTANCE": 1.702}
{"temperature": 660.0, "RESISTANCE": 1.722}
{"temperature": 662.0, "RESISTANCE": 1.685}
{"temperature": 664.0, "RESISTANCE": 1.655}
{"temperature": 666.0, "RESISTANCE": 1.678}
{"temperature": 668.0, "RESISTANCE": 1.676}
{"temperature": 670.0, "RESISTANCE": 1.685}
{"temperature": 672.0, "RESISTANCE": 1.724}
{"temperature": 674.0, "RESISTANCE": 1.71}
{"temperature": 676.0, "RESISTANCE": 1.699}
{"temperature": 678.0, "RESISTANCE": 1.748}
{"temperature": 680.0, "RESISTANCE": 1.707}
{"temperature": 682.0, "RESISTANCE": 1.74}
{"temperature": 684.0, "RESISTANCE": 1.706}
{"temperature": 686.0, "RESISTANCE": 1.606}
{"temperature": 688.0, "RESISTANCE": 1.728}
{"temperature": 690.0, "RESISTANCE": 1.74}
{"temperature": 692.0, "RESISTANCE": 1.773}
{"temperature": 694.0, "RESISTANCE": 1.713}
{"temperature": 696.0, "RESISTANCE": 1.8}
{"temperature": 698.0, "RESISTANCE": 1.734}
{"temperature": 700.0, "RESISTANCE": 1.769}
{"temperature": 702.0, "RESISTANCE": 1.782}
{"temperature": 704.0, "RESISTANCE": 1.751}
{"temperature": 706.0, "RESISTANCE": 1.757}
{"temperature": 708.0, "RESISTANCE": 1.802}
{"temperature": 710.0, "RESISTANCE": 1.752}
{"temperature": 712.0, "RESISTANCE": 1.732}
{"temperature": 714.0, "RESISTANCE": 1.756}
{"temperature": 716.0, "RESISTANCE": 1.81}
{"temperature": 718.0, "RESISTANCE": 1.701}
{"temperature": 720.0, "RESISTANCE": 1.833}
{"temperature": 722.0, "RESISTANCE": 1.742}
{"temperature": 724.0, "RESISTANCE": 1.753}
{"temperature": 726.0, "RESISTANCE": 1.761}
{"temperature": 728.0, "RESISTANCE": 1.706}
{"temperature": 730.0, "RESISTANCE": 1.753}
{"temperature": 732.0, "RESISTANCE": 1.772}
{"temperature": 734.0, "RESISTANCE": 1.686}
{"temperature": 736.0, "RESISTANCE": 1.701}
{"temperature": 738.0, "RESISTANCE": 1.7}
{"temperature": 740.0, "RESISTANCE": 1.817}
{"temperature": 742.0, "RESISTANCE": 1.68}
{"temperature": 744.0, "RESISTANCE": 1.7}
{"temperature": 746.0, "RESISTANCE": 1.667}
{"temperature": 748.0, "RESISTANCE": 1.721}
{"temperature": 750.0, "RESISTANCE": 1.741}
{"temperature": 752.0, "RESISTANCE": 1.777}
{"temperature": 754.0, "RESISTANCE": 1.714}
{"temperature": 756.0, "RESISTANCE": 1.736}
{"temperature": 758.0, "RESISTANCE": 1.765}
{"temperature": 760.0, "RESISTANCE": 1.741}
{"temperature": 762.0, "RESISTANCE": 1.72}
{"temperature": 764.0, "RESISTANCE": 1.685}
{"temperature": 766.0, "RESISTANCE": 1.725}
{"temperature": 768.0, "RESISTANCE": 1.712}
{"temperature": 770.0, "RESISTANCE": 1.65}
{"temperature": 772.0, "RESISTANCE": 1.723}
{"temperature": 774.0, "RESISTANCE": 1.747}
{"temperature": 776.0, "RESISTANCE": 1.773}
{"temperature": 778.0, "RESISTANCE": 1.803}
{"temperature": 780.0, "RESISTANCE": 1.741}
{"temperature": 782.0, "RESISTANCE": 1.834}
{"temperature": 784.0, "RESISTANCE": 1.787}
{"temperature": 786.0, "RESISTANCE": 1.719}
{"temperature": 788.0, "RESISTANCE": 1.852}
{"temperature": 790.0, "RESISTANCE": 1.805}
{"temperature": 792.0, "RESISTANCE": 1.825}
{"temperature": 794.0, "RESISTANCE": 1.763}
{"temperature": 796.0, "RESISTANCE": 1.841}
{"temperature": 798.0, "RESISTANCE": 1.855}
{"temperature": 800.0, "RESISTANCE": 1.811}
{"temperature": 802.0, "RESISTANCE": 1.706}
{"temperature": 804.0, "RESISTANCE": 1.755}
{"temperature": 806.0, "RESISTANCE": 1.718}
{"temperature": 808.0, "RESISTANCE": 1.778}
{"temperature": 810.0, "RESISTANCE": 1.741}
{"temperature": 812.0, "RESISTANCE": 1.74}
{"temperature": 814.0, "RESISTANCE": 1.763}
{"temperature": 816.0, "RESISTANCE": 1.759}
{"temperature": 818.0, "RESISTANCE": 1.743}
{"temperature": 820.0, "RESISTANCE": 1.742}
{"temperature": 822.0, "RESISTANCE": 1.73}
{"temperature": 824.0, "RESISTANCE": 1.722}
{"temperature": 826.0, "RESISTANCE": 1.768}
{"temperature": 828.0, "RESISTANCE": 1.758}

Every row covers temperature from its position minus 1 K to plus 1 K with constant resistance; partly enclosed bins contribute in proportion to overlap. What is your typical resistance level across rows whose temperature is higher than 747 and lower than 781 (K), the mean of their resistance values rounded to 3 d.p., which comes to 1.734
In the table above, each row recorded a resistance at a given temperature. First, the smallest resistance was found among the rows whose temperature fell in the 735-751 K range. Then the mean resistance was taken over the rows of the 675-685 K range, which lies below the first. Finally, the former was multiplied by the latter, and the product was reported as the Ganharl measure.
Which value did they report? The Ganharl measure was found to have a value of 2.87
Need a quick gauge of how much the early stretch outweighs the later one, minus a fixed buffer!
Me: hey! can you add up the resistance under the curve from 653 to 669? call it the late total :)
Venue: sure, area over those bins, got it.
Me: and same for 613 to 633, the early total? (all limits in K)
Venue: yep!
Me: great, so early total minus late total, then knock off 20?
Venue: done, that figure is -13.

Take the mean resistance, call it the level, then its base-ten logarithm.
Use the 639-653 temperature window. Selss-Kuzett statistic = 0.224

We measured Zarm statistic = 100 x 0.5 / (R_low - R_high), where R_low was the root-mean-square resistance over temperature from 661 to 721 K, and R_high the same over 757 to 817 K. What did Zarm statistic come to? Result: -1694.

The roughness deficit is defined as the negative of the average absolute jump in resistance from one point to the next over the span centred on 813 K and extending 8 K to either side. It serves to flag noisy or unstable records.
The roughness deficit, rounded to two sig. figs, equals -0.020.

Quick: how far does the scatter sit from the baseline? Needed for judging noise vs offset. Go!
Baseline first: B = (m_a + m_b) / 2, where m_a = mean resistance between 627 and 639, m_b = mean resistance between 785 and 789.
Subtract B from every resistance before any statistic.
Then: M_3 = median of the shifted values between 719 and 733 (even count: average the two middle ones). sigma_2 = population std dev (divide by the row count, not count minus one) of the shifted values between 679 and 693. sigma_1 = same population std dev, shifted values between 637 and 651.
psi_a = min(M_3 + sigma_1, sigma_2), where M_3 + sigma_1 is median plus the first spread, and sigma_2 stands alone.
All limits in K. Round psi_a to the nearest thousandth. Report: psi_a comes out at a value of 0.034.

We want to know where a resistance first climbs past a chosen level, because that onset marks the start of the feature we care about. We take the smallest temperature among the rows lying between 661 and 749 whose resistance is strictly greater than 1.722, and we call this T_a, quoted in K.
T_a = 672.0 K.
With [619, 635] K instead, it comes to 620.0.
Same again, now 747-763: 750.0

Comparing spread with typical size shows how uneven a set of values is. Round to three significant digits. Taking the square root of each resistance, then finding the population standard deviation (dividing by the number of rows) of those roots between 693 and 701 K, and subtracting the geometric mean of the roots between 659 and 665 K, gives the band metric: -1.29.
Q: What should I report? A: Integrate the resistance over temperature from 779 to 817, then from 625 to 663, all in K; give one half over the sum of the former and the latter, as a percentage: 0.378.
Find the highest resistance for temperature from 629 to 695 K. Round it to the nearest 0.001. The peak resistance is 1.773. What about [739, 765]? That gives 1.817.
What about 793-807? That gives 1.855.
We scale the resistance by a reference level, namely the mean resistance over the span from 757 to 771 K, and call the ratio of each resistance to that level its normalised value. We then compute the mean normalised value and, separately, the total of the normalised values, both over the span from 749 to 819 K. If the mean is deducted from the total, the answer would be 35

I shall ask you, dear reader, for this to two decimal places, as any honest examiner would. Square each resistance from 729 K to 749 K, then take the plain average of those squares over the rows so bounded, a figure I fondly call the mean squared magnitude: 2.96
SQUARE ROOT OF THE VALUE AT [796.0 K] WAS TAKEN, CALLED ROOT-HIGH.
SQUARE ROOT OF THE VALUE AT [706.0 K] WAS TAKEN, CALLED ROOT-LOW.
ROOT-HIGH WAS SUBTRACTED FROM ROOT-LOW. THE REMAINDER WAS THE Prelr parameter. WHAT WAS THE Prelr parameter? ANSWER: -0.031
